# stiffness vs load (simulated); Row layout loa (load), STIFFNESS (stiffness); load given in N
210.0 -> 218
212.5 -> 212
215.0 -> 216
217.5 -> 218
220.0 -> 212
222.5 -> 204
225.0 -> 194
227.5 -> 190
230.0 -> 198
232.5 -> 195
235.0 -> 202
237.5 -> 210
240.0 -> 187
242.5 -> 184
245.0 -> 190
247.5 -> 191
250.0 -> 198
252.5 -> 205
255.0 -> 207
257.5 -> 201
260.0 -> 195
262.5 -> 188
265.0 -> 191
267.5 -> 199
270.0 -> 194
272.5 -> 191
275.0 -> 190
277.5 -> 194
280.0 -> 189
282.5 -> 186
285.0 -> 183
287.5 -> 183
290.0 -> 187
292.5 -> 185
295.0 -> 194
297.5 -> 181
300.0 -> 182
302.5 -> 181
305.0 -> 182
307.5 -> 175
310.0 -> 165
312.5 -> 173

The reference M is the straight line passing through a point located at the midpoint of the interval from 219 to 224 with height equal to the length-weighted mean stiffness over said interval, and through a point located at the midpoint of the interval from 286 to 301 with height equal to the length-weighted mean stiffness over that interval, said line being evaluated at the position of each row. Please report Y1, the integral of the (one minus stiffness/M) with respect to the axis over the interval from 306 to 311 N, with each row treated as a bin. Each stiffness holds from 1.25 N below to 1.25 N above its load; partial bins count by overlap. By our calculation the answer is 0.28 N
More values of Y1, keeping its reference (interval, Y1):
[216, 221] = -0.17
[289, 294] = -0.01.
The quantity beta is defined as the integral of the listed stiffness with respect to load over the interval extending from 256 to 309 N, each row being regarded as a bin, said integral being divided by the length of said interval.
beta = 188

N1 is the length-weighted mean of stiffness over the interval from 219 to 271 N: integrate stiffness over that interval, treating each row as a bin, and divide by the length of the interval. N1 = 197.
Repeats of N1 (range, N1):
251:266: 198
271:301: 187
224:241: 197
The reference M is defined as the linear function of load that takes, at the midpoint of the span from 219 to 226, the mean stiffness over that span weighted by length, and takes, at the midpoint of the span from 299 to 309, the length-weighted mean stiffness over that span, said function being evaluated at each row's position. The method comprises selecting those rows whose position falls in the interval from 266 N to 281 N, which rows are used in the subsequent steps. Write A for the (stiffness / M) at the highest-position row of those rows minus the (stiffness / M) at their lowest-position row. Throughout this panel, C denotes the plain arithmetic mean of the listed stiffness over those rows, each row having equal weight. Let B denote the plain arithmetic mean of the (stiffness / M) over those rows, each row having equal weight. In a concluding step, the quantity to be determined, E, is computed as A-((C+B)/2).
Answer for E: -97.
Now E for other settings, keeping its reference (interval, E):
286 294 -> -93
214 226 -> -105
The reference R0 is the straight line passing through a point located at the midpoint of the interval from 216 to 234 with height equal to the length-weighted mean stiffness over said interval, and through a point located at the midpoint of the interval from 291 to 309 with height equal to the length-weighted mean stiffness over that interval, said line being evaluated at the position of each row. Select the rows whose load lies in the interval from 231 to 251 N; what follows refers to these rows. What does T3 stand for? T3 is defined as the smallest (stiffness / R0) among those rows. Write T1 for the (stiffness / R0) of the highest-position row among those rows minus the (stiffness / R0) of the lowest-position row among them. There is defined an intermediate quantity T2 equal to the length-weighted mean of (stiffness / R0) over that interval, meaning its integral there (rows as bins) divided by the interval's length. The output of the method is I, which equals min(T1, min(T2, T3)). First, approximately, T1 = 0.04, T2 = 0.98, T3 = 0.933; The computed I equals 0.04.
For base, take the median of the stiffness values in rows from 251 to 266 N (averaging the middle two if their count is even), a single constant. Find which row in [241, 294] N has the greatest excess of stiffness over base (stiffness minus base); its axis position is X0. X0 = 255.0 N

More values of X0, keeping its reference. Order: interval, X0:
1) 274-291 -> 277.5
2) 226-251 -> 237.5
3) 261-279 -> 267.5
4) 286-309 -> 295.0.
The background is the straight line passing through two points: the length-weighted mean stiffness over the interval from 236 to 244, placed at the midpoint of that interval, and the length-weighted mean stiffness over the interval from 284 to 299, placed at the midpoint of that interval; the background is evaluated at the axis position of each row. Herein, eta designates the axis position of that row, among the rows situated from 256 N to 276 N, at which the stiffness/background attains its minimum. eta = 262.5 N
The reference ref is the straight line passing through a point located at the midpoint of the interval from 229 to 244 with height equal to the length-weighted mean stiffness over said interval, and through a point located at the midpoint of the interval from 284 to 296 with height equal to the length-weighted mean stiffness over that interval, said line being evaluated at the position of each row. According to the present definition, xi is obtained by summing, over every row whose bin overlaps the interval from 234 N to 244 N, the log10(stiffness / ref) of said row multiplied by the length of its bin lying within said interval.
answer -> -0.01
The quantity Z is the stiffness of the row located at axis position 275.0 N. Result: 190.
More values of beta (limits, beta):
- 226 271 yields 196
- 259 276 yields 193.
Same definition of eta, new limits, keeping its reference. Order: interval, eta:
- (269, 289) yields 285.0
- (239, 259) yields 242.5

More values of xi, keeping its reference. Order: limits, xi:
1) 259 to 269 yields 0.05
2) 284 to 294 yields -0.04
